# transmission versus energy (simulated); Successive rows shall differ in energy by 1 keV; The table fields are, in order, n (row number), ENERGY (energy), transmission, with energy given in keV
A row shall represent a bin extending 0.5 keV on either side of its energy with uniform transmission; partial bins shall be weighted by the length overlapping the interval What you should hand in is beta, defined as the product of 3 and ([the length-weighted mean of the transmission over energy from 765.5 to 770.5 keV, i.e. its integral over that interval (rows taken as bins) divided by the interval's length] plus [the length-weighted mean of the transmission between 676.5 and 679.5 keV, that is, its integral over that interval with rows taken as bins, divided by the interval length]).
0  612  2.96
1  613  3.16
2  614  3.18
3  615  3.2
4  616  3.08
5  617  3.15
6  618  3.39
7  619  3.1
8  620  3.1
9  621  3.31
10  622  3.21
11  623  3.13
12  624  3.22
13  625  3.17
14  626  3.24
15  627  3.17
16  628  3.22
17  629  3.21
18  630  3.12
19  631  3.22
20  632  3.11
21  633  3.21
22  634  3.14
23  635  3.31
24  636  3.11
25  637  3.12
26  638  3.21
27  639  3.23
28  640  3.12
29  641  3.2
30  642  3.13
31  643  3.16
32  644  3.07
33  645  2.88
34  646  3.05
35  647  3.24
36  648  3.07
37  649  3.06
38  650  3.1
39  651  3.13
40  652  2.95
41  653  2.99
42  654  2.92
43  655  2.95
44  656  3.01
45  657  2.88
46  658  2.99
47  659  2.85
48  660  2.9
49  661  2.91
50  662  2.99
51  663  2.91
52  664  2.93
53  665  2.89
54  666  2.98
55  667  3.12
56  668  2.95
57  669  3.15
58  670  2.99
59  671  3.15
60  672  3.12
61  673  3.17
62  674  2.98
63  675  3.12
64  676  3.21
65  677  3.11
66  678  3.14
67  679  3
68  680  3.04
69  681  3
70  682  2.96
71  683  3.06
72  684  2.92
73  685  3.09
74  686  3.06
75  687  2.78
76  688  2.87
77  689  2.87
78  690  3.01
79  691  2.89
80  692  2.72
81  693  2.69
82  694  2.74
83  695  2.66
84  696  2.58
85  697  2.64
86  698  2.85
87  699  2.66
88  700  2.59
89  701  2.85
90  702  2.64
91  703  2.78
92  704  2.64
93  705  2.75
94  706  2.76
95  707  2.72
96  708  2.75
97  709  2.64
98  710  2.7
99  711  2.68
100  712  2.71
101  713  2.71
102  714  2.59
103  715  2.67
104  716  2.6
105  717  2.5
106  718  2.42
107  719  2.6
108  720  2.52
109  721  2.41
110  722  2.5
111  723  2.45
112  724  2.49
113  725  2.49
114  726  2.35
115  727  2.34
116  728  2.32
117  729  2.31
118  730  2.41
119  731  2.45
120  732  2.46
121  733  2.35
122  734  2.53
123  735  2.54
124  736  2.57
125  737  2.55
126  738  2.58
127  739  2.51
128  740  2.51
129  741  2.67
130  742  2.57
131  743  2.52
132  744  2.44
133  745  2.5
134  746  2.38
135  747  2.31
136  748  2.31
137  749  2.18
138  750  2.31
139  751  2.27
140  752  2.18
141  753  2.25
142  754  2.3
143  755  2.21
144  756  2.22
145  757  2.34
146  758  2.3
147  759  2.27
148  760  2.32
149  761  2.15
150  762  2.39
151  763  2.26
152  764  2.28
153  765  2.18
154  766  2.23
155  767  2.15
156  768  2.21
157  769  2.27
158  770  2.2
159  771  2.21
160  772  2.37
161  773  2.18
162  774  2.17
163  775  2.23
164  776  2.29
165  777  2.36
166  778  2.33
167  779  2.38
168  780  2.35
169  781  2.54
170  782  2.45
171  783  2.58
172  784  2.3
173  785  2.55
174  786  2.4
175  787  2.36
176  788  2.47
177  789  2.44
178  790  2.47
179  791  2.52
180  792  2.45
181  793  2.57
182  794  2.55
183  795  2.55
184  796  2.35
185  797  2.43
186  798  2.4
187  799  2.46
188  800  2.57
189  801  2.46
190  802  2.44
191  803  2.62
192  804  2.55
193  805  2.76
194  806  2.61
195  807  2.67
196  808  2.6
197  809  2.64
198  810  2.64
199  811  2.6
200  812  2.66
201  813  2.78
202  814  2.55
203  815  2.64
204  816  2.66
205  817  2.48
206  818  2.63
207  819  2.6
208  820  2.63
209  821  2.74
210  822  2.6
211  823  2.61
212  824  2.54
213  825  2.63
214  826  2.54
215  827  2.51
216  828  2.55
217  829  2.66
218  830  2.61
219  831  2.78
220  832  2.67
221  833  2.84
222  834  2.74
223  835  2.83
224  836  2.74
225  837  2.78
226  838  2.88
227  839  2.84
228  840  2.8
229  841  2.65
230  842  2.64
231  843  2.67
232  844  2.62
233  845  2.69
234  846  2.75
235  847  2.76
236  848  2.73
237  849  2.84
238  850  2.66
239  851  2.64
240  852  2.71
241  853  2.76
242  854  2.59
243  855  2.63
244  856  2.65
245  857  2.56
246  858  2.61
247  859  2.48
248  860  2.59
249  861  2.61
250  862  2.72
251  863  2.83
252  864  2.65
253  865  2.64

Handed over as 15.9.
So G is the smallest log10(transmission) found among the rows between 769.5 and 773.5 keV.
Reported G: 0.34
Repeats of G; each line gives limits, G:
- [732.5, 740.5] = 0.37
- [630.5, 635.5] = 0.49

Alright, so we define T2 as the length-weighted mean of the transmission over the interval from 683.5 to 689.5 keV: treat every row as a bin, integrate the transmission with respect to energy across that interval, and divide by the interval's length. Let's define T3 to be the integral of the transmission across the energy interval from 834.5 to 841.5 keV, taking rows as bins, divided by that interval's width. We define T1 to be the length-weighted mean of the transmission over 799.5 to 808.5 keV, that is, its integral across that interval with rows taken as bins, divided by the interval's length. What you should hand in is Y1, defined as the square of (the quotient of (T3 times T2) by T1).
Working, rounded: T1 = 2.59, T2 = 2.93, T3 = 2.79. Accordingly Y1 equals 10.0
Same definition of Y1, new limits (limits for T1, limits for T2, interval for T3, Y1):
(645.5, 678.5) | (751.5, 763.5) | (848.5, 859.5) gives 3.9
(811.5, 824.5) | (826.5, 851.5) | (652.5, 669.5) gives 9.4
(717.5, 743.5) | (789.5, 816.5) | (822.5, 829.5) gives 7.1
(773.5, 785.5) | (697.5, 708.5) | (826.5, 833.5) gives 9.3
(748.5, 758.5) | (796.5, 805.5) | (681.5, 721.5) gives 9.3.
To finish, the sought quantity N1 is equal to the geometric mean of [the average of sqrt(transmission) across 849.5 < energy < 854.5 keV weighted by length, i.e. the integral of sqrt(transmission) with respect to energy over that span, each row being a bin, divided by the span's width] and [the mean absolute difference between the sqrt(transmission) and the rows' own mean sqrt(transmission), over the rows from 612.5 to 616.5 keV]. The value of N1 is 0.132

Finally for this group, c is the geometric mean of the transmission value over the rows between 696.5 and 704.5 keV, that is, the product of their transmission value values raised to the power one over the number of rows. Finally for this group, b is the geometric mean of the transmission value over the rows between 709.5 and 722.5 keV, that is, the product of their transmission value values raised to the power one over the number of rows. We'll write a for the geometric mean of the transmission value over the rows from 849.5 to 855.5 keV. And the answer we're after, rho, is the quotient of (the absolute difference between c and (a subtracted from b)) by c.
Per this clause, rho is 1.03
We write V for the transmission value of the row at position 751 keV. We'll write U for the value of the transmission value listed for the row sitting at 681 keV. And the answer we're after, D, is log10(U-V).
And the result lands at -0.1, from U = 3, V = 2.27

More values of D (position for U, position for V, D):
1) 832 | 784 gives -0.4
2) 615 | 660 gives -0.5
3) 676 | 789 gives -0.1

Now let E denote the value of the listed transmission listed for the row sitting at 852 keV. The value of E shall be 2.71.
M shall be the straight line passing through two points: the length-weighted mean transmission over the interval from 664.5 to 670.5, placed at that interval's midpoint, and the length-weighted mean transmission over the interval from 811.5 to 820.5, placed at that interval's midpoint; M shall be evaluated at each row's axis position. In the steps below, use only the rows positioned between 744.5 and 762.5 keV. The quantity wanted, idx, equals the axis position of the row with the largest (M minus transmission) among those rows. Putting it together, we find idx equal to 749 keV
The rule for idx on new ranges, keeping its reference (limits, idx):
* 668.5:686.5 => 684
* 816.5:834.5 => 817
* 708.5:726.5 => 726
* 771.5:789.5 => 774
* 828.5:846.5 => 830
